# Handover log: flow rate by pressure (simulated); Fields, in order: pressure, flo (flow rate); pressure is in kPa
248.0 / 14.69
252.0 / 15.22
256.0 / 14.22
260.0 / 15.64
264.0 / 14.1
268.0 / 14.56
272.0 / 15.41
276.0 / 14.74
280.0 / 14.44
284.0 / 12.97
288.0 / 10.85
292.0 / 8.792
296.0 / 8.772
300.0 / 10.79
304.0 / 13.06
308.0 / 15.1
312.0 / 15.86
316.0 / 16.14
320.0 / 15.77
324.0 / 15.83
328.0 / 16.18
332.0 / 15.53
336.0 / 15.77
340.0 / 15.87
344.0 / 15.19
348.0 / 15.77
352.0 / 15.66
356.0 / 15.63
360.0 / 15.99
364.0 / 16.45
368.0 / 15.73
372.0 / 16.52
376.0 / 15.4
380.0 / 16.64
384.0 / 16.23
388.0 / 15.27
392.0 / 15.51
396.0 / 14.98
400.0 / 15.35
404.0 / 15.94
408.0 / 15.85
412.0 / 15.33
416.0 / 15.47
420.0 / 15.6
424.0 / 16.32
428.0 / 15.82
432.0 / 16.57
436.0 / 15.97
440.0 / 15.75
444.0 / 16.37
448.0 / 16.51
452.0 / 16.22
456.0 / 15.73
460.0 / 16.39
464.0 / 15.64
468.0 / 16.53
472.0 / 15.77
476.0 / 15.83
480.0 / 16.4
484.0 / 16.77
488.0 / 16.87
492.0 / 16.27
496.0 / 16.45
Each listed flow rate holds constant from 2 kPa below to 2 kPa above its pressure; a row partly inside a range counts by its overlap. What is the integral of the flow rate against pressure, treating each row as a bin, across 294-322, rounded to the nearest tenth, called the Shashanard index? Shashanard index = 382.0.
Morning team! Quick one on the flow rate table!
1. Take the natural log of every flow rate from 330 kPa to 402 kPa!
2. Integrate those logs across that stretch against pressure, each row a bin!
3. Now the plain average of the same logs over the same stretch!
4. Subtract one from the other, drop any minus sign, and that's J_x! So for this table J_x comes 196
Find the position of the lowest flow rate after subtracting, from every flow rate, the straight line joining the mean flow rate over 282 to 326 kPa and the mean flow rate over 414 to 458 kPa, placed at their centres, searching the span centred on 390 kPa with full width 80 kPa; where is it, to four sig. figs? 412.0 kPa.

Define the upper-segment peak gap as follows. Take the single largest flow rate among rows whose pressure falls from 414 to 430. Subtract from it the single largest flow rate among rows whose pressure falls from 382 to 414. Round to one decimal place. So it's 0.1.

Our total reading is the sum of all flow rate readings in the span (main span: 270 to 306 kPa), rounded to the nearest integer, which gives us 110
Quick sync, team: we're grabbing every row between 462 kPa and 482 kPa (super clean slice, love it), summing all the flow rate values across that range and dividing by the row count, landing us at 16.0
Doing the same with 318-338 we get 15.8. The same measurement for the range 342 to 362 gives 15.6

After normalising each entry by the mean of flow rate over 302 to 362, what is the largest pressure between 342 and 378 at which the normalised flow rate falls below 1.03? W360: 376.0 kPa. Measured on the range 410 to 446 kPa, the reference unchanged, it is 440.0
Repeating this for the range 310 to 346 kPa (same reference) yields 344.0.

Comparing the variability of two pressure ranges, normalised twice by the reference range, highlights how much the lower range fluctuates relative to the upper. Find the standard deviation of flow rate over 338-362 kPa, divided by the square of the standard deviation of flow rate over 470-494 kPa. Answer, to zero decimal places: 1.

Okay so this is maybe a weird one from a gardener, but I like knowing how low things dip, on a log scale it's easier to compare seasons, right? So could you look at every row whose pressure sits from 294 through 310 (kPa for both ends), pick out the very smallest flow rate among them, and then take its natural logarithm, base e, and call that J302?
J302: 2.17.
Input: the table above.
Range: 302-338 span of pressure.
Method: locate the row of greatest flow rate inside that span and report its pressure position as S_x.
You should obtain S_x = 328.0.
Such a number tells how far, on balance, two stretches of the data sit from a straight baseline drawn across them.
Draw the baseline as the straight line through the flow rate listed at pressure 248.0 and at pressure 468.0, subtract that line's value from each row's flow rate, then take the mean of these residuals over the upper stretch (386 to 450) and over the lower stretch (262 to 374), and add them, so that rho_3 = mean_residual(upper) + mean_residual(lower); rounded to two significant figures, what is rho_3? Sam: -1.0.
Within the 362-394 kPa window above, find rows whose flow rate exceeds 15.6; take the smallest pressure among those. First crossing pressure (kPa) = 364.0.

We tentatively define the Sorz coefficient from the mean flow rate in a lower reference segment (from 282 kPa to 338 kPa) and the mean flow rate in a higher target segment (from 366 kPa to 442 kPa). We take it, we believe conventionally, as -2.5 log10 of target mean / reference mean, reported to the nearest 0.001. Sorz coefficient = -0.157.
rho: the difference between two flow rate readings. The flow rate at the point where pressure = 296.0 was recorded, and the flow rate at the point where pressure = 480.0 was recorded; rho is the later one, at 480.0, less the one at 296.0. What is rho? 7.6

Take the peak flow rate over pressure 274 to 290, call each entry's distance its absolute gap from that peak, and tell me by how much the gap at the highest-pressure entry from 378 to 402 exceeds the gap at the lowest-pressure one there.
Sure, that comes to -1.3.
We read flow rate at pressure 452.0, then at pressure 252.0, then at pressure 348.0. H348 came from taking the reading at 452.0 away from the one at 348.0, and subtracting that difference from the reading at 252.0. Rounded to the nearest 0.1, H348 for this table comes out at 15.7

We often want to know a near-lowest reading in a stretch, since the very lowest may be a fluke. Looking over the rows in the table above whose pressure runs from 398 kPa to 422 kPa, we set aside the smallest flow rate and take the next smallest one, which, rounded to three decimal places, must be 15.350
